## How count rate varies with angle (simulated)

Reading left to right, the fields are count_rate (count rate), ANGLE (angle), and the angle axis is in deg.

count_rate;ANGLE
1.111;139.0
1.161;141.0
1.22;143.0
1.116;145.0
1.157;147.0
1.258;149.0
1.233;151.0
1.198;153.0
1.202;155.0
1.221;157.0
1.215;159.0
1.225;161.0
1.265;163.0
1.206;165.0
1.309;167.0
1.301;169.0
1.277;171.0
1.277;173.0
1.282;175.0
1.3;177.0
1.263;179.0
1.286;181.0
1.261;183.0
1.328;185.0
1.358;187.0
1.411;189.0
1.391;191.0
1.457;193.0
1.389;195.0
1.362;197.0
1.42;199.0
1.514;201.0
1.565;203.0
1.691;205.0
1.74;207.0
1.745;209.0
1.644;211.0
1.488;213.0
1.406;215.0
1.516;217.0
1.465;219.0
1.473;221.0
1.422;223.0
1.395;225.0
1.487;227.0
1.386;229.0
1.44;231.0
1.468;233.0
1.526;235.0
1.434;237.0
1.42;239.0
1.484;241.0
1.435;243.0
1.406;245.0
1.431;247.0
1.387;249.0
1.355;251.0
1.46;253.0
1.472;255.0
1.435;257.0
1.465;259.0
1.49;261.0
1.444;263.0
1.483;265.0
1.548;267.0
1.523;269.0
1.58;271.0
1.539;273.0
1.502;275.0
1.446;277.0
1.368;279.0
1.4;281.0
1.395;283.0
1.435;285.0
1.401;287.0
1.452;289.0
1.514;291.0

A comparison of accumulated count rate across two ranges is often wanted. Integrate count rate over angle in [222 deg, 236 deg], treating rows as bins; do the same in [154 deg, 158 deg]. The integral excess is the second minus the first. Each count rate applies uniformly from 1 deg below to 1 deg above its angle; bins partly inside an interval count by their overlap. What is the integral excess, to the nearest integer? -15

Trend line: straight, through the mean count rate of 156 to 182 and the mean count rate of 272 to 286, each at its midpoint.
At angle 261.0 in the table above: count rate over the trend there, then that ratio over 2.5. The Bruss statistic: 0.422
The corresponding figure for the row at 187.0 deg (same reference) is 0.420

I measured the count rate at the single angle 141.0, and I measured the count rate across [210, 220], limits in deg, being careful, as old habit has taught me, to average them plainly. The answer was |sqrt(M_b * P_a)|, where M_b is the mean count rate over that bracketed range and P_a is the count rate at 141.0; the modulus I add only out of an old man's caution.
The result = 1.32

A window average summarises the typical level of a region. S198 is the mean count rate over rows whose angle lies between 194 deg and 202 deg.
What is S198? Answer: 1.42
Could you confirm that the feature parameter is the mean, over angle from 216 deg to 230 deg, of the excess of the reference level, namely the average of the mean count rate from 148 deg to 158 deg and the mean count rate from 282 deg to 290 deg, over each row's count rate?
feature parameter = -0.13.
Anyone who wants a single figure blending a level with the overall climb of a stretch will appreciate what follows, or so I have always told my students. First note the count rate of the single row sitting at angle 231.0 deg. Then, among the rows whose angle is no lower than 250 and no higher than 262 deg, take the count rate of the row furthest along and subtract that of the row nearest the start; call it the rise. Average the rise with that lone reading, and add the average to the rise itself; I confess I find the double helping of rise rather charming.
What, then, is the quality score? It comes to 0.92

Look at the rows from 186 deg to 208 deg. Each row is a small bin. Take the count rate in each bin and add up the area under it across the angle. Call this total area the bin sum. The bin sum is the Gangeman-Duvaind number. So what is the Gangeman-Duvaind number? 32.6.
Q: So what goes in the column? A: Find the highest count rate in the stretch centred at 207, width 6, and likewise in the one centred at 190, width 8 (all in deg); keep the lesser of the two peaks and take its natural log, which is 0.38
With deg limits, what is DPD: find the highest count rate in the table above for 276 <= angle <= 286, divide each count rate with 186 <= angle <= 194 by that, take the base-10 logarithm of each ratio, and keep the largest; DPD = 0.003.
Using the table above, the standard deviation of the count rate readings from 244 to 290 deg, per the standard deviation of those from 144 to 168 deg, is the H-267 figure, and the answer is 1.2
